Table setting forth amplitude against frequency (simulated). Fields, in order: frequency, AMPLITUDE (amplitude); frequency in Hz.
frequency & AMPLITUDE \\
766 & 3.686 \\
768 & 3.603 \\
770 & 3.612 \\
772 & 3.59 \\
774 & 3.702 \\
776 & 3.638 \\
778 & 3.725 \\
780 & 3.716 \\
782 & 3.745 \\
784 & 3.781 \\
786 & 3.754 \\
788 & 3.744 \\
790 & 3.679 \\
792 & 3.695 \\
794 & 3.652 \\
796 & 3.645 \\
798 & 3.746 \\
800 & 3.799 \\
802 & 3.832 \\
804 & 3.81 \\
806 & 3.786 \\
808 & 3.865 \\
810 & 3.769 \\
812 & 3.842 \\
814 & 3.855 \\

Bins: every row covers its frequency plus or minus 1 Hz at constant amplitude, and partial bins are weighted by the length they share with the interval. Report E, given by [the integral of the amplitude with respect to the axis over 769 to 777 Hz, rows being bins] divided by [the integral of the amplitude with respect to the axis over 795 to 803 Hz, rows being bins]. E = 0.97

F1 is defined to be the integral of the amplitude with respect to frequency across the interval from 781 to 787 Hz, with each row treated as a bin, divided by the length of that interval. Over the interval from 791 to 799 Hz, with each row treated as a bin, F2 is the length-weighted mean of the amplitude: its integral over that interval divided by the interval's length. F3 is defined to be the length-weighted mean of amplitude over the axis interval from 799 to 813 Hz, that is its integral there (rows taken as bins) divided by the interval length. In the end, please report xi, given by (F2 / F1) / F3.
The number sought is 0.257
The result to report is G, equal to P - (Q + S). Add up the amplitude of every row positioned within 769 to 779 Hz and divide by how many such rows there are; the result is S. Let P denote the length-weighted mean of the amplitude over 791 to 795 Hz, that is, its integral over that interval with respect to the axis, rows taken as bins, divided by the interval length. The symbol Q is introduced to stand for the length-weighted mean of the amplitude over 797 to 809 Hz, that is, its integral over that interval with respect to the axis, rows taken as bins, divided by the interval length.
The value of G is -3.79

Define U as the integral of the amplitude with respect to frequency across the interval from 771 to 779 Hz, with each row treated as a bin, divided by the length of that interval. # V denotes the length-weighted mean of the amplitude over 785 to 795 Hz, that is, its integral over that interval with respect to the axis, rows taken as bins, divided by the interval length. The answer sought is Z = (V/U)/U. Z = 0.276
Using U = 3.66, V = 3.70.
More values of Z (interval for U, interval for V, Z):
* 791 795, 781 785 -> 0.279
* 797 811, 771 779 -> 0.254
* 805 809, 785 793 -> 0.254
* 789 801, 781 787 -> 0.274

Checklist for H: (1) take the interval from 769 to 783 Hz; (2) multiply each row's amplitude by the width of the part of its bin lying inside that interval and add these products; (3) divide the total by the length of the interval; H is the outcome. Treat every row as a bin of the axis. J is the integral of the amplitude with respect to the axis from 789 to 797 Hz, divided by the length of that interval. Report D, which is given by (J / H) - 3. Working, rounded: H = 3.68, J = 3.67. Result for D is -2.002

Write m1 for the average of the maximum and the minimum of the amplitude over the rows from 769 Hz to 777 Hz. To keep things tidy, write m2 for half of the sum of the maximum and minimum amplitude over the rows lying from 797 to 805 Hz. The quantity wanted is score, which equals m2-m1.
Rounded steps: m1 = 3.65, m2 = 3.79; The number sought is 0.143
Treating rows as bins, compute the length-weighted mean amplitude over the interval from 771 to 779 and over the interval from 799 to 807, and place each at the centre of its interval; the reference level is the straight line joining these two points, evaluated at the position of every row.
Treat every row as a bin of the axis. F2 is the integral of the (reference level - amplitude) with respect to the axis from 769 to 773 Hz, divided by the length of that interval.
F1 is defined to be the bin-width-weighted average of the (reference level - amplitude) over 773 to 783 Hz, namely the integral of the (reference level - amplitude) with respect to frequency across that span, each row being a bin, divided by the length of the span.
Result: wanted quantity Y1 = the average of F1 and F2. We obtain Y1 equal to 0.008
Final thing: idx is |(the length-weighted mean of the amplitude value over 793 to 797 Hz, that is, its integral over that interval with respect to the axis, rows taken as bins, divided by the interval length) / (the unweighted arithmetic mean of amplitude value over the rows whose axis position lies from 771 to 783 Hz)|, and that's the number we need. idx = 0.99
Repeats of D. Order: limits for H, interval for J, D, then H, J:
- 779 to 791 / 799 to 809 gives -1.978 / 3.74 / 3.82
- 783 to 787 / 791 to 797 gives -2.027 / 3.77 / 3.66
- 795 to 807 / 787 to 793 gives -2.017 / 3.77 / 3.71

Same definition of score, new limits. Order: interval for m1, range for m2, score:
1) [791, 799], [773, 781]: -0.014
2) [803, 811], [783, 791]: -0.087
